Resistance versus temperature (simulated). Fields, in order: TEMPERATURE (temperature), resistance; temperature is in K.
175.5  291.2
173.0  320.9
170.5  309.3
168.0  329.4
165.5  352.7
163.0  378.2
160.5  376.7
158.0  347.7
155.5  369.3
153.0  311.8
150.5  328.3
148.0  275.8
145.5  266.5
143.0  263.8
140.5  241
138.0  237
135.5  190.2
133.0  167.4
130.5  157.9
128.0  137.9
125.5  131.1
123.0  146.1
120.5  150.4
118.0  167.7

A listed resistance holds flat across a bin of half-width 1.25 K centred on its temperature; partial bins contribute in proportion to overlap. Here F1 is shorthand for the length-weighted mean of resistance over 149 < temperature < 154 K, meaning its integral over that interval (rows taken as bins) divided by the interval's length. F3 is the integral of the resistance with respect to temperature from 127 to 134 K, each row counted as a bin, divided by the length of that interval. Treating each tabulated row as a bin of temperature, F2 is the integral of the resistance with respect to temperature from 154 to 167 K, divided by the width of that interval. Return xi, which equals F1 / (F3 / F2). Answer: 748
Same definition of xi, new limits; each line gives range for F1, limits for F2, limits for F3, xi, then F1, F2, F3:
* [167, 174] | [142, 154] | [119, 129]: 650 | 319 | 289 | 142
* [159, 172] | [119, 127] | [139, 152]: 182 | 349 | 143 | 275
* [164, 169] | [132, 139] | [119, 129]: 478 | 343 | 198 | 142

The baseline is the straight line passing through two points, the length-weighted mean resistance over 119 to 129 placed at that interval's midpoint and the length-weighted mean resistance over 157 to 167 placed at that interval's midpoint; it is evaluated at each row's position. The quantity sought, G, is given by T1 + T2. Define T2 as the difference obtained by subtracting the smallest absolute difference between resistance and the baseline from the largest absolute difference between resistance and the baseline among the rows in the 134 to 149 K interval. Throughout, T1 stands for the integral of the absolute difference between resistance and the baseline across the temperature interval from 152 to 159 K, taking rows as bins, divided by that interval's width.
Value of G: 36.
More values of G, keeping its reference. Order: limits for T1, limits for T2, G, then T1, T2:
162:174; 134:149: 82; 64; 18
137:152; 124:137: 19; 11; 9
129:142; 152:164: 60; 17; 43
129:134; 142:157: 68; 25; 43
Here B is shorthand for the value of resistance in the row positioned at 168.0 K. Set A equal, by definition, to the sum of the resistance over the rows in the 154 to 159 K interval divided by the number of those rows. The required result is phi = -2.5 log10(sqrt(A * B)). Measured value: -6.34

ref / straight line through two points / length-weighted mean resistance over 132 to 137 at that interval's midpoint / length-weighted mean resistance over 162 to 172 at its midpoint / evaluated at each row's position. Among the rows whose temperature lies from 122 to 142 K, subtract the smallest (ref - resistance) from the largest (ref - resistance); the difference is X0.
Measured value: 50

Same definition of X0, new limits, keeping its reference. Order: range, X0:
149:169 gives 101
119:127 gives 44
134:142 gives 35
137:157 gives 57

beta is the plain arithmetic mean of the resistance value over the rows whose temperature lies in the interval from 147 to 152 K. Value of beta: 302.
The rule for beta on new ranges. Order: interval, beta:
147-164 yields 341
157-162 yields 362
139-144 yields 252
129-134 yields 163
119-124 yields 148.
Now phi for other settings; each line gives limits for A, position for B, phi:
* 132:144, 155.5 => -6.14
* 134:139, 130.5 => -5.66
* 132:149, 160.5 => -6.18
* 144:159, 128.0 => -5.80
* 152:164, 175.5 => -6.27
